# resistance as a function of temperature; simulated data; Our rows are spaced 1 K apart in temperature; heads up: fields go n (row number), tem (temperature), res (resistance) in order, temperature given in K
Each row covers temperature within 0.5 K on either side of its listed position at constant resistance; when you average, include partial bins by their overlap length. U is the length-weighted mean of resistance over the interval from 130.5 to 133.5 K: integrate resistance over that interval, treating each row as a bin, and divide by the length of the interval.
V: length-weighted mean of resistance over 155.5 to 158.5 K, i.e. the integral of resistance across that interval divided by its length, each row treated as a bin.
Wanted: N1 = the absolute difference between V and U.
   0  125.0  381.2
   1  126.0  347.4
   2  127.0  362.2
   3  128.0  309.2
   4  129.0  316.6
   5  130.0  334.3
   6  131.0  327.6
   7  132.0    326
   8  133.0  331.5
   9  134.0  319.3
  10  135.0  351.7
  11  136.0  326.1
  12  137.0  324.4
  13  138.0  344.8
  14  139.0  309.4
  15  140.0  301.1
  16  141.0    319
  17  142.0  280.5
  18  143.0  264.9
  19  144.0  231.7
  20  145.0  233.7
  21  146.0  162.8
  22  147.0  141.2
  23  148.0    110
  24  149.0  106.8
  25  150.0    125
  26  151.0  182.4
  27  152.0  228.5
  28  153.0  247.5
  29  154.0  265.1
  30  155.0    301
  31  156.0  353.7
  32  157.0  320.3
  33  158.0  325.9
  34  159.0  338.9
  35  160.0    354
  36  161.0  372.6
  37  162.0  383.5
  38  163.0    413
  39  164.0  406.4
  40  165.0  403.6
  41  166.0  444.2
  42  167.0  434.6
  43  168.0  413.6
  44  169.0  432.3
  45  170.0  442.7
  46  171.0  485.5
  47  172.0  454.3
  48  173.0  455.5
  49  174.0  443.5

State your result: 5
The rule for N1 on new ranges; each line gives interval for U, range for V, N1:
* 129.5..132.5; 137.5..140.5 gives 11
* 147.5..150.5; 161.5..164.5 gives 287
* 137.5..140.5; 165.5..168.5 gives 112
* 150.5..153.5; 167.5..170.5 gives 210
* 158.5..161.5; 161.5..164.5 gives 46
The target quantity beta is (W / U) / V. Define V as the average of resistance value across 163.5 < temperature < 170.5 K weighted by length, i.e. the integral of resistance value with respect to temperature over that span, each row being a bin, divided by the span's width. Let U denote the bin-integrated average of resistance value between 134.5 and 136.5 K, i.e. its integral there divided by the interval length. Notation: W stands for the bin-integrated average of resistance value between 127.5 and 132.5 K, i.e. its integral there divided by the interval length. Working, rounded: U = 339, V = 425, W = 323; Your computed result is 0.0022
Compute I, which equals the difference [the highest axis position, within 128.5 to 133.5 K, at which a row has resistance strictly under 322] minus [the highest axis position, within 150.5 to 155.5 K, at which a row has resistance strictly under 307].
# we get -26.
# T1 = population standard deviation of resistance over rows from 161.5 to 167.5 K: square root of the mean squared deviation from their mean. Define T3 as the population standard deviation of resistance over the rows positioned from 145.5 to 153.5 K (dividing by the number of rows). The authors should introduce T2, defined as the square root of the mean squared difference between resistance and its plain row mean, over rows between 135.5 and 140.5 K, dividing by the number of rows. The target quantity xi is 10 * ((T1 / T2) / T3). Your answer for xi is 0.27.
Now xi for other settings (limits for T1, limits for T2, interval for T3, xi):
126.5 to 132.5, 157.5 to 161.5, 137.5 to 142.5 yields 0.46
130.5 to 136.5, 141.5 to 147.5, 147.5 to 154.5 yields 0.03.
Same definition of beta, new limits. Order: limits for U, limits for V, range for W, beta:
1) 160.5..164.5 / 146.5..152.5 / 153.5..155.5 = 0.0048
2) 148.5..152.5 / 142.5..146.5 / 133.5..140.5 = 0.0091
